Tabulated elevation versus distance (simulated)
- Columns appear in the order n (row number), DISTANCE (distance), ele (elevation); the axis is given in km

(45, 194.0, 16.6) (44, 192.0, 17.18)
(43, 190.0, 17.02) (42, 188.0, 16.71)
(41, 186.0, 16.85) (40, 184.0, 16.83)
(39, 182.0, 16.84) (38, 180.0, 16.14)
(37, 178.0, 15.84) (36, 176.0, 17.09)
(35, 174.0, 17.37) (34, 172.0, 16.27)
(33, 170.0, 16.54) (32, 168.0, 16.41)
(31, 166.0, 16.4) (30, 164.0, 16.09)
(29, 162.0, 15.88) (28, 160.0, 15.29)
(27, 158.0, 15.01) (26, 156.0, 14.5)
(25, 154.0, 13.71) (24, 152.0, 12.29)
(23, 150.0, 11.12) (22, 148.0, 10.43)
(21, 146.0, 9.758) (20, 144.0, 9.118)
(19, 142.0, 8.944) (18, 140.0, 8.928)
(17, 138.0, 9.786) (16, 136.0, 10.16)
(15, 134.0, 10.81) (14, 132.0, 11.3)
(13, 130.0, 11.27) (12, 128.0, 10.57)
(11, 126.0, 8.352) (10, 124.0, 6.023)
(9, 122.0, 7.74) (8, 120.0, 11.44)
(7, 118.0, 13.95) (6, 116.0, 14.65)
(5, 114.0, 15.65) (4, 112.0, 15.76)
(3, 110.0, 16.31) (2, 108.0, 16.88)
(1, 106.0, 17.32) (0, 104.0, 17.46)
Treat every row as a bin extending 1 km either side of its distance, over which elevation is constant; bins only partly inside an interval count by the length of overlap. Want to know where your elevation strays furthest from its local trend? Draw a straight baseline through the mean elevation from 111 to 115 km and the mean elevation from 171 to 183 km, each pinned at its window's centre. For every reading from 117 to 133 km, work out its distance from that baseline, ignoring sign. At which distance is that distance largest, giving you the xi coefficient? 124.0 km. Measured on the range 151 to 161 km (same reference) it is 152.0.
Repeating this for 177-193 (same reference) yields 178.0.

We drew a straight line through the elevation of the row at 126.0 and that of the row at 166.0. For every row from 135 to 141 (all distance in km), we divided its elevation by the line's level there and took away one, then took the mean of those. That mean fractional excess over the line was -0.10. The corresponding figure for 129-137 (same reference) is 0.12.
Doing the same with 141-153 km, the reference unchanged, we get -0.19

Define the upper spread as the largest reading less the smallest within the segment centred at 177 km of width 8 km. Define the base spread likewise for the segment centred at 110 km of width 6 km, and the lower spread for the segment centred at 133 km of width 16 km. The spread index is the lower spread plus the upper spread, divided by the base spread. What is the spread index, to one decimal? 4.0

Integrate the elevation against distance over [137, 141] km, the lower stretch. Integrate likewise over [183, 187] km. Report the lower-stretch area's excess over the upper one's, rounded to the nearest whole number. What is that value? -30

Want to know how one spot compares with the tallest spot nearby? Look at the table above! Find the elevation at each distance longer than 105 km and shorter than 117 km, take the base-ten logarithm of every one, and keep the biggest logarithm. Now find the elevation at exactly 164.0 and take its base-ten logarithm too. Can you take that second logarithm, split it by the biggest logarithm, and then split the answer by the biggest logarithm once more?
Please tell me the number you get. 0.79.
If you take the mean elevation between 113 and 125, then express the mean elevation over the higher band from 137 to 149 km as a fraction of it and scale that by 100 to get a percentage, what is 82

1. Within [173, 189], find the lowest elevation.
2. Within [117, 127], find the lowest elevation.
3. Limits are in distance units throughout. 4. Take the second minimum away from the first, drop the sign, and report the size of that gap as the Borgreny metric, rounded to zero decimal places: 10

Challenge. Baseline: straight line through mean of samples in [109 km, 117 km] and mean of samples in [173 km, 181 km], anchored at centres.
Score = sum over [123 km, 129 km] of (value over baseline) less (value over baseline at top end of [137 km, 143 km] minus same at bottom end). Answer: 1.63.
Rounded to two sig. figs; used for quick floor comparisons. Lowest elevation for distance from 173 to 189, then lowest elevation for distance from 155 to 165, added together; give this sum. 30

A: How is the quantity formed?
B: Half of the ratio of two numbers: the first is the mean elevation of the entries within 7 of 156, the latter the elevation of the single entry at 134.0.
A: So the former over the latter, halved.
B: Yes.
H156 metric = 0.65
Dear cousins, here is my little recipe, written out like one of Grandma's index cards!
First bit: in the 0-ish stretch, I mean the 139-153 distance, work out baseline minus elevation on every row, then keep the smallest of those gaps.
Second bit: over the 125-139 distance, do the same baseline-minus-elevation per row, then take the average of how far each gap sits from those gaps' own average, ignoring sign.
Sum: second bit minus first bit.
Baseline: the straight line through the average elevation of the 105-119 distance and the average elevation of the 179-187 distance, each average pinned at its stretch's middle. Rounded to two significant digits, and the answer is -3.2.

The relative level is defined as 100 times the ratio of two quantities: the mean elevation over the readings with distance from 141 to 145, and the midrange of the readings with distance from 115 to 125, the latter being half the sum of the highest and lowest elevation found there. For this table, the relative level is 87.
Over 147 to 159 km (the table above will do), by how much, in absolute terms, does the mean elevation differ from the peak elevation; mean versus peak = 2.2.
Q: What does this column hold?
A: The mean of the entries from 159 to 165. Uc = 15.8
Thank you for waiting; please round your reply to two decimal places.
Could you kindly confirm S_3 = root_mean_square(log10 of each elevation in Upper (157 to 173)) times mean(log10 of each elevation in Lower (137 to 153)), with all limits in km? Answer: 1.20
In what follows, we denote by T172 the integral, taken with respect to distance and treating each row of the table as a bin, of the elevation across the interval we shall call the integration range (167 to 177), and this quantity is 167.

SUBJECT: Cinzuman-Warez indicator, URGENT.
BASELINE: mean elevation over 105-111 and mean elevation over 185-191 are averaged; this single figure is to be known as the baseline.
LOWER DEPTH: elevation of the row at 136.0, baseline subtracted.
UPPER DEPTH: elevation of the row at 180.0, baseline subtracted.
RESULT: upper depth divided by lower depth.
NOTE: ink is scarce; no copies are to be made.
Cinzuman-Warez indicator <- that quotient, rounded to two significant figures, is 0.11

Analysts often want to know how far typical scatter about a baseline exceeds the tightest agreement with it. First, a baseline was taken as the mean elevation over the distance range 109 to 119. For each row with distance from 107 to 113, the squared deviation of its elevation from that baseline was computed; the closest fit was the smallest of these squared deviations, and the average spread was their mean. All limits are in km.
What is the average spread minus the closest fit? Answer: 1.1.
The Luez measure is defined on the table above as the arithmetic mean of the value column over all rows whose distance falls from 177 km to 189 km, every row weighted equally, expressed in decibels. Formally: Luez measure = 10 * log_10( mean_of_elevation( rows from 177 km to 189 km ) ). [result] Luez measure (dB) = 12.2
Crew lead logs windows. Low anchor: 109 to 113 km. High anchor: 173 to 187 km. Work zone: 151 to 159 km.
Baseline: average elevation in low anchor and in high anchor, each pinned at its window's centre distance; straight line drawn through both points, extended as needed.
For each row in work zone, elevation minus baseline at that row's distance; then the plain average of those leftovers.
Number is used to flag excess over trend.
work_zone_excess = -2.6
